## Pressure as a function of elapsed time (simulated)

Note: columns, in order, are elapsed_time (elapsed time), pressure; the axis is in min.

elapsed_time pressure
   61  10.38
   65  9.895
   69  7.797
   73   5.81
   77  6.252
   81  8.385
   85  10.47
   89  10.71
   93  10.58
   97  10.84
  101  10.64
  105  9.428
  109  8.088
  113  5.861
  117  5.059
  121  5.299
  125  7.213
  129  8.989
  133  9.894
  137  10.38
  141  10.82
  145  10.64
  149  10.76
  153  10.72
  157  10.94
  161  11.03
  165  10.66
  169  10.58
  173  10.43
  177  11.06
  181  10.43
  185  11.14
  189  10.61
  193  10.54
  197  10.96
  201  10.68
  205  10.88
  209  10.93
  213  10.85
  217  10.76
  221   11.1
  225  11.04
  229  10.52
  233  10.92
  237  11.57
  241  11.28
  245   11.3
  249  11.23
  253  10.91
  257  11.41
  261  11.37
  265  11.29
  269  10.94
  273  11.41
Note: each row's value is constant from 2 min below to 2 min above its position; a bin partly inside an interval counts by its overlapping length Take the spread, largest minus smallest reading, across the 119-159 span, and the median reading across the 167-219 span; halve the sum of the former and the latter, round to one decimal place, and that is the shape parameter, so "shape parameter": 8.2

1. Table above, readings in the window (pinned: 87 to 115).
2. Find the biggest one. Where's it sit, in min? 97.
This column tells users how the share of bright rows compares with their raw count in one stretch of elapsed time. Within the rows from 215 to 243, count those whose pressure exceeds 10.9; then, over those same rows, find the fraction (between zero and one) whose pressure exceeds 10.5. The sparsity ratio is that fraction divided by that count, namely 0.20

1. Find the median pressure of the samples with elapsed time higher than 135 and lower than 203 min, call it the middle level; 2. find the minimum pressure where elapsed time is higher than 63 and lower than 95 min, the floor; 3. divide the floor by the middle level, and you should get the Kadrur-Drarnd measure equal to 0.544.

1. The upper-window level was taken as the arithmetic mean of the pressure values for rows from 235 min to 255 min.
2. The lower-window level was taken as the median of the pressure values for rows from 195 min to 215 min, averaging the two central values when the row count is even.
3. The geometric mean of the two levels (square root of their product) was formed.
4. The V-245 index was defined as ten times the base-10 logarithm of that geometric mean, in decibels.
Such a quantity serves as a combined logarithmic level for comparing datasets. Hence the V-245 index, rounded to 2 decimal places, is 10.44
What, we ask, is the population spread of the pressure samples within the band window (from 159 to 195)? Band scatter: 0.3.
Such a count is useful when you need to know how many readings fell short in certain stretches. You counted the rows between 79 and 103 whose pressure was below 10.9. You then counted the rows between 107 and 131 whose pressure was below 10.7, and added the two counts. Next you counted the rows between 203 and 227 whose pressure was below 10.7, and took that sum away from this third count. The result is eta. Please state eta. -12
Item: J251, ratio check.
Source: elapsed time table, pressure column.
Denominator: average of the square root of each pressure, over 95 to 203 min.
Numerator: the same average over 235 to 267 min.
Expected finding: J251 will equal 1.08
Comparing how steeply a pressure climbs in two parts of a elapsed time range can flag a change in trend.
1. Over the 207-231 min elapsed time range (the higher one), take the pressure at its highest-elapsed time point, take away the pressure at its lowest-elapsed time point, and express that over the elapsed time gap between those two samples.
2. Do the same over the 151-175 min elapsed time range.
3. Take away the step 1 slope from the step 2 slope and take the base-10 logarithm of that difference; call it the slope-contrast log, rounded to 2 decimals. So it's -2.22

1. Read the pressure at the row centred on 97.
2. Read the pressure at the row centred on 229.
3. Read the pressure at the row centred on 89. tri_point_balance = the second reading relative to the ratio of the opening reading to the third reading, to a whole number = 10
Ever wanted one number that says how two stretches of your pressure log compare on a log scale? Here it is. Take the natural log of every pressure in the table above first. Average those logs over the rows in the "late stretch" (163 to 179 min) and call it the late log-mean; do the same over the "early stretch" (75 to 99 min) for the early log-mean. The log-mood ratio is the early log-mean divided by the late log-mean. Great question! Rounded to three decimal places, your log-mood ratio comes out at 0.944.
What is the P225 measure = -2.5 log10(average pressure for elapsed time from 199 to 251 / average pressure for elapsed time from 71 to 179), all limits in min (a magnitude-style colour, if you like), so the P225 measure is -0.18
